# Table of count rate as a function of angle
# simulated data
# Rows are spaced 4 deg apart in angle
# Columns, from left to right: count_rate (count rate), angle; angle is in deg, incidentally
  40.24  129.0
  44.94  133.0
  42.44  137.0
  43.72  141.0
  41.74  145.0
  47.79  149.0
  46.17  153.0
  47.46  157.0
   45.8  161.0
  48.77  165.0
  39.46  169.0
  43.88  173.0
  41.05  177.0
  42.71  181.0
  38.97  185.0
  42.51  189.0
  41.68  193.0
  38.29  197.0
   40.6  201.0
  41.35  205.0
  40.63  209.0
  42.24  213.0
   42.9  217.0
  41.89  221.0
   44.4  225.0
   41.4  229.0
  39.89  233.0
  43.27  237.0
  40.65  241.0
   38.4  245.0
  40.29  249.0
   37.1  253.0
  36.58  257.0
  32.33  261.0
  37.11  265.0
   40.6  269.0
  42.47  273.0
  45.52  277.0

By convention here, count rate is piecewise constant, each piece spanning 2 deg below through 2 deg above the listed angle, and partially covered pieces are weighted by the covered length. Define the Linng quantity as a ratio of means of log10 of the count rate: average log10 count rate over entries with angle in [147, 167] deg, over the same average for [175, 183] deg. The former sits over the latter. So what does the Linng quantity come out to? 1.03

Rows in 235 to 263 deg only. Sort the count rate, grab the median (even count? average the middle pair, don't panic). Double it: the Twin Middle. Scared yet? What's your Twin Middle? 77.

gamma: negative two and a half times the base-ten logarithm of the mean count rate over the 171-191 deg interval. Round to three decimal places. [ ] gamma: -4.054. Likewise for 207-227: -4.069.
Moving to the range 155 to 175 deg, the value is -4.135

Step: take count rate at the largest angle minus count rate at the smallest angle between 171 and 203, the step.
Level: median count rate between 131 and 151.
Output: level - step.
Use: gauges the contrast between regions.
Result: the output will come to 47.0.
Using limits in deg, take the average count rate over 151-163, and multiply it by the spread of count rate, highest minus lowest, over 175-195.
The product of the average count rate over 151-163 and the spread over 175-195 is 174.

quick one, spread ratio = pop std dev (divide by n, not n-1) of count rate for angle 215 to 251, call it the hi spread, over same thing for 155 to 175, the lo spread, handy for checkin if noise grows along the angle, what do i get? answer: 0.54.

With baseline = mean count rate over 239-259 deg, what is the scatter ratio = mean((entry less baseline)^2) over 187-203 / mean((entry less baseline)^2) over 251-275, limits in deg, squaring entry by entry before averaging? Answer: 0.6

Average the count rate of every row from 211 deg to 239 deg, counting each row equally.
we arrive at 42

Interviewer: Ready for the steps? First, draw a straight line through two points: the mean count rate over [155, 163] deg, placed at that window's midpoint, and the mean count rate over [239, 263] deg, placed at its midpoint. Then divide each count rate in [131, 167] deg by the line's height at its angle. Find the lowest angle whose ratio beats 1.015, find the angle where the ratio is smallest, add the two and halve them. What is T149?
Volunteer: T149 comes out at 155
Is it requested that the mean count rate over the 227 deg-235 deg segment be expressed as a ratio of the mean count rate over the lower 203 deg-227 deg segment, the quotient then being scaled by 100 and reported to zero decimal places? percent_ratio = 96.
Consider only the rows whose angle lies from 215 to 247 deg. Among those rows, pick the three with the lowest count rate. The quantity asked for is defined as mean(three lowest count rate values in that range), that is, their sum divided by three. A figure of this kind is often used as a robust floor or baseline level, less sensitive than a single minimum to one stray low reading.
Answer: 39.6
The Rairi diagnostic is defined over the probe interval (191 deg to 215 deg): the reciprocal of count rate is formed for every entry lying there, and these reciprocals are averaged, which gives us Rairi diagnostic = 0.0245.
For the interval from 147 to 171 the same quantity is 0.0219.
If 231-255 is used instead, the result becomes 0.0251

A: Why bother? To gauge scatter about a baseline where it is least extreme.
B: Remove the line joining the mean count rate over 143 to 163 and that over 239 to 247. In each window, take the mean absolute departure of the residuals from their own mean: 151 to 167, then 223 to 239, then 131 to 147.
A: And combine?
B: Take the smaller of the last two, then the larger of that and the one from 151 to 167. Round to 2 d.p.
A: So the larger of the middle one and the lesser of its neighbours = 1.20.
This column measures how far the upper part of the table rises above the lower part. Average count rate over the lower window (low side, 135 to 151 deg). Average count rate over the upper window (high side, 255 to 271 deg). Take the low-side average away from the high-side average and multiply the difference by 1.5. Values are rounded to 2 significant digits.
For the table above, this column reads -11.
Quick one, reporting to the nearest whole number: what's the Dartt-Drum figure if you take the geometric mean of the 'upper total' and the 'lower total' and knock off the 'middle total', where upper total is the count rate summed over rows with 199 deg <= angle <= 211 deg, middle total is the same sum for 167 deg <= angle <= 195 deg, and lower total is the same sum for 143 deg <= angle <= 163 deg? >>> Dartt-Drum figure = -123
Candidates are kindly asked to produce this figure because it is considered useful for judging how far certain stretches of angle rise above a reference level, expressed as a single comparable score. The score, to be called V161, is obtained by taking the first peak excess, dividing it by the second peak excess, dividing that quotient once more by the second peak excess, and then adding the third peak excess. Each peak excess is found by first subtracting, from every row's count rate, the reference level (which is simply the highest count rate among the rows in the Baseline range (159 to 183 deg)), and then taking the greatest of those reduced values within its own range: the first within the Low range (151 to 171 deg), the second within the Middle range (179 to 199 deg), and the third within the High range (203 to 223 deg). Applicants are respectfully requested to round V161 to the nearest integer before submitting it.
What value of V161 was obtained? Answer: -6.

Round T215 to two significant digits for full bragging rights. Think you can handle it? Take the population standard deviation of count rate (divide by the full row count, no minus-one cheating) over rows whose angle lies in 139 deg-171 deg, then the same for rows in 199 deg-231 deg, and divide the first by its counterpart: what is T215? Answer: 2.5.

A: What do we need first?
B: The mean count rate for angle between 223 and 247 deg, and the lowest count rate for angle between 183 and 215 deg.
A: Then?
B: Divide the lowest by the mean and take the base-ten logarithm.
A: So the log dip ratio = -0.033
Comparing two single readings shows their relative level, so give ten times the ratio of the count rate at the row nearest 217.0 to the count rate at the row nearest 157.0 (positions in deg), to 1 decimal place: 9.0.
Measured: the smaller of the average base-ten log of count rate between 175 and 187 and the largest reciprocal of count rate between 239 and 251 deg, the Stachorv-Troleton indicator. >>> 0.0260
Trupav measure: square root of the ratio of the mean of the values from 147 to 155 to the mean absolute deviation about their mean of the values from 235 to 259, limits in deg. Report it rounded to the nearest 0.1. 4.8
